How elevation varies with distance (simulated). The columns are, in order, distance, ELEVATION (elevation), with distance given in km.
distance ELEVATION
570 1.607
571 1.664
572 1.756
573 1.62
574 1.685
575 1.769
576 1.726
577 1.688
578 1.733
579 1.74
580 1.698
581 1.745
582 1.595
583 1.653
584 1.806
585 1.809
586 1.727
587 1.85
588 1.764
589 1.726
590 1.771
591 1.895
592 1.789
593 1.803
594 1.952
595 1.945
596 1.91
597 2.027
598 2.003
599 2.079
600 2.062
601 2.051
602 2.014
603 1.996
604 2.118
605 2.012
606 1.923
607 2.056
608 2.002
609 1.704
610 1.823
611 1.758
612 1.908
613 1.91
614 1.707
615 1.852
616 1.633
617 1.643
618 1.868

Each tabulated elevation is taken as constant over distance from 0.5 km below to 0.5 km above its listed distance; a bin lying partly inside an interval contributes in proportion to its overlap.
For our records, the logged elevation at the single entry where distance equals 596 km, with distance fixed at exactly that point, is 1.91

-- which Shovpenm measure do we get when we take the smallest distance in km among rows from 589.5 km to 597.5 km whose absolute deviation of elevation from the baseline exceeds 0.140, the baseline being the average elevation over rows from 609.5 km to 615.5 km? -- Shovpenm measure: 597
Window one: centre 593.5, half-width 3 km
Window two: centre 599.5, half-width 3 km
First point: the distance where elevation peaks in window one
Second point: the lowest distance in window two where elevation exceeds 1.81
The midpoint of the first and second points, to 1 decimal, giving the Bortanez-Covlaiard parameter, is 595.5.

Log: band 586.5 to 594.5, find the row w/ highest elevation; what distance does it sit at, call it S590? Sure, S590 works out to 594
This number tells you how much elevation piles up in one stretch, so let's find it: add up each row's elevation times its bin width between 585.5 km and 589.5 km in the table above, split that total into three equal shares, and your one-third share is 2.36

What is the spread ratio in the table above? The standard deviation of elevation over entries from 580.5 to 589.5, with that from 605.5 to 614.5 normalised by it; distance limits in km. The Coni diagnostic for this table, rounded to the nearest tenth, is 1.6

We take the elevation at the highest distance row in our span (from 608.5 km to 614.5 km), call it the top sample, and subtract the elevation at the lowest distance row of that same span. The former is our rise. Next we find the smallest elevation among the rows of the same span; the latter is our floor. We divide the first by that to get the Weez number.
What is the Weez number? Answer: 0.00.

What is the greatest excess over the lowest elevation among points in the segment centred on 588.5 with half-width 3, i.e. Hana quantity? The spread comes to 0.17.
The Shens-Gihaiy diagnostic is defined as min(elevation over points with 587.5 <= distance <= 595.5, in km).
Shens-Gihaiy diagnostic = 1.726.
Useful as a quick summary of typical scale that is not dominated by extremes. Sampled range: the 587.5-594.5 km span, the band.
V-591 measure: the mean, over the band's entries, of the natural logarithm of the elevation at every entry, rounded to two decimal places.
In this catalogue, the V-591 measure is 0.59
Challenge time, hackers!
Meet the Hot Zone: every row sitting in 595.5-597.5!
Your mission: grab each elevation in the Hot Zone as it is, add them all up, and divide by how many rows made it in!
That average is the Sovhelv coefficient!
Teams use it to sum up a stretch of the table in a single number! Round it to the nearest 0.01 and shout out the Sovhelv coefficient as 1.97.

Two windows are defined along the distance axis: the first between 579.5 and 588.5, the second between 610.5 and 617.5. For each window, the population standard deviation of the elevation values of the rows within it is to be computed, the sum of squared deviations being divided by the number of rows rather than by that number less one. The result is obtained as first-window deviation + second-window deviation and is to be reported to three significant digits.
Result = 0.186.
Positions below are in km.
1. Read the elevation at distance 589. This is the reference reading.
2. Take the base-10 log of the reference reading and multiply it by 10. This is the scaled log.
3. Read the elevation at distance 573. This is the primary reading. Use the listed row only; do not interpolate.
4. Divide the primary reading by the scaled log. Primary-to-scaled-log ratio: 0.683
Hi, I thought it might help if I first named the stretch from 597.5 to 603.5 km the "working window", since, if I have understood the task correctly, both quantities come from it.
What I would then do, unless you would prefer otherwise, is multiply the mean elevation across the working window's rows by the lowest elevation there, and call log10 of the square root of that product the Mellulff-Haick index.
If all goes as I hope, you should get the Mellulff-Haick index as 0.304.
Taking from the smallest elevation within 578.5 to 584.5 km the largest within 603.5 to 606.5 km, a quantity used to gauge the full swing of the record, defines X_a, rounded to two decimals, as -0.52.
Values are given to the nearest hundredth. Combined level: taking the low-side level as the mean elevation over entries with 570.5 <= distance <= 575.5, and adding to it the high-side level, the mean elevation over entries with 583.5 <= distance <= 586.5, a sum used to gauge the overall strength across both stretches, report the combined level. 3.48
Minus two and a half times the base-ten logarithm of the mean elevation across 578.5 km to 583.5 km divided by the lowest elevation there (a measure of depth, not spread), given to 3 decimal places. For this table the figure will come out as -0.060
